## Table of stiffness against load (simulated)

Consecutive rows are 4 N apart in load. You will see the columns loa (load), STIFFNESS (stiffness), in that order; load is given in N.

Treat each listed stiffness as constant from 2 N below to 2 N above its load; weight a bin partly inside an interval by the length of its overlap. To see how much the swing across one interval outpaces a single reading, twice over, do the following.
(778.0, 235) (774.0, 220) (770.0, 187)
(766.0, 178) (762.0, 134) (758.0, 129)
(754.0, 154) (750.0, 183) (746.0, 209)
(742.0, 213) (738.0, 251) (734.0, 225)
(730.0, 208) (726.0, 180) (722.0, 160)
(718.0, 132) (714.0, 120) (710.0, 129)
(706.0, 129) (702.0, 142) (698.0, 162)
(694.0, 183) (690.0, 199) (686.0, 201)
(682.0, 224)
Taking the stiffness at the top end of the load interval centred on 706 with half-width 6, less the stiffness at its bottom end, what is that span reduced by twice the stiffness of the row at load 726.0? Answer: -373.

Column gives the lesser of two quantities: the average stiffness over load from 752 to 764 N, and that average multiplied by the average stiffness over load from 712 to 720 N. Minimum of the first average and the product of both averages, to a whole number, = 139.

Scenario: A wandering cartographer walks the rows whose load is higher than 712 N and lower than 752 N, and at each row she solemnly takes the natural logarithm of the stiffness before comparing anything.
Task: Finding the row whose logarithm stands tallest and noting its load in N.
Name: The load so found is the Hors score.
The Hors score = 738.0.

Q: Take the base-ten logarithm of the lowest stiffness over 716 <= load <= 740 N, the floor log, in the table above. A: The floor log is 2.12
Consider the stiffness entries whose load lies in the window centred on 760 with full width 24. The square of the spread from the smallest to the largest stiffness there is 3364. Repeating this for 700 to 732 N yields 7744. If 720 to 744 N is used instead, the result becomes 8281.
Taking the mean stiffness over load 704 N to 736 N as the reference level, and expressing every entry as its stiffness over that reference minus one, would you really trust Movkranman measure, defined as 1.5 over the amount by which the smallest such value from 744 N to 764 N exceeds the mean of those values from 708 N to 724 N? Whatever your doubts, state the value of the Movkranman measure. -38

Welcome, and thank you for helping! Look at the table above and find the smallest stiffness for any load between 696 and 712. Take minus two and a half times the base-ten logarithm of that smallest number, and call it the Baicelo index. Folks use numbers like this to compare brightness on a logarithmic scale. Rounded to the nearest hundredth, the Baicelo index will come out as -5.28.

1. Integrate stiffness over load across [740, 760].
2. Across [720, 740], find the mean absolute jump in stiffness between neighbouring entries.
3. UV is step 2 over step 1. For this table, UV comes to 0.0064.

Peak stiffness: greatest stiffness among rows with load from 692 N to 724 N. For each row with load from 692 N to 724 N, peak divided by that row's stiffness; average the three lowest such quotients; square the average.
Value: 1.2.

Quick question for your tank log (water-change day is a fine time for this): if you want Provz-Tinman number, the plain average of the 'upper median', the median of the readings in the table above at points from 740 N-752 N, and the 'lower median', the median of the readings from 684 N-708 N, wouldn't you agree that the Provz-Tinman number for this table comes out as 191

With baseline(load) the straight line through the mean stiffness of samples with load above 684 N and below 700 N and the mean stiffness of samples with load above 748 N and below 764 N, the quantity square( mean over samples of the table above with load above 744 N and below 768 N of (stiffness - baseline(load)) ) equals 210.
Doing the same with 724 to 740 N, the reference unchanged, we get 2746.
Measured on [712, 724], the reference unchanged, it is 1169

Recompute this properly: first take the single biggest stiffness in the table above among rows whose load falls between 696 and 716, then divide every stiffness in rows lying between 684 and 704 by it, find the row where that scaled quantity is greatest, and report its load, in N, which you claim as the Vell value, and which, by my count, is 686.0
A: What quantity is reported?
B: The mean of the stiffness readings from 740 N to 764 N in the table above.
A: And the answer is 170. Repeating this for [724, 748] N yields 214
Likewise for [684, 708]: 169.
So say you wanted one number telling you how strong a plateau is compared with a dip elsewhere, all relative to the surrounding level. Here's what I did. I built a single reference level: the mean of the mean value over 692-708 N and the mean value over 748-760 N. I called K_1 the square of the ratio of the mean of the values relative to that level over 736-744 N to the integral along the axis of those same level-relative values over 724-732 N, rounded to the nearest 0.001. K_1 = 0.022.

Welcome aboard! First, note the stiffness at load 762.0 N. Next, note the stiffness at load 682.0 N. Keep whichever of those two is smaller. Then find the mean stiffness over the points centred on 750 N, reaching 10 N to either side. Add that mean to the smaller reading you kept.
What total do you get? 312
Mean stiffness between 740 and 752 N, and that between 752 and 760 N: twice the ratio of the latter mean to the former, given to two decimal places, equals 1.40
